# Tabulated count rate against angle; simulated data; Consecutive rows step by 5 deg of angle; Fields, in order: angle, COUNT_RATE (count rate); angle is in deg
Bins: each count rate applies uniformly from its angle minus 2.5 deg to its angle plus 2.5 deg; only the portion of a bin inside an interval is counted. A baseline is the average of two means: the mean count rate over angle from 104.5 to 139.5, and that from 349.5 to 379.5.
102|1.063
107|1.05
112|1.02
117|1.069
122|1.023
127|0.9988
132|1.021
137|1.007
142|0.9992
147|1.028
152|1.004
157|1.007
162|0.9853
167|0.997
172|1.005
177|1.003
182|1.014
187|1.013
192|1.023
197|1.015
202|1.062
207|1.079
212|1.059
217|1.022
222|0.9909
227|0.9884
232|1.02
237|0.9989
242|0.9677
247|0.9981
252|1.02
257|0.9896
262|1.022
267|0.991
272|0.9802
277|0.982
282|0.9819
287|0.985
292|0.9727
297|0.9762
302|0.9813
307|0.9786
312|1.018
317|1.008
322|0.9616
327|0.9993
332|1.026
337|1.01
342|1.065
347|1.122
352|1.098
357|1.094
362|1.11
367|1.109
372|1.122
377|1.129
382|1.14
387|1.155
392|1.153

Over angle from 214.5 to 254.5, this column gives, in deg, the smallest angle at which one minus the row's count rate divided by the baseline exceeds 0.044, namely 222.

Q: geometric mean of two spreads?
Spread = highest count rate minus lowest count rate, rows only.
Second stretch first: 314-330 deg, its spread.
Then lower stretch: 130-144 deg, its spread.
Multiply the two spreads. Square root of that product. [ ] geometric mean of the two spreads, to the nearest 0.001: 0.032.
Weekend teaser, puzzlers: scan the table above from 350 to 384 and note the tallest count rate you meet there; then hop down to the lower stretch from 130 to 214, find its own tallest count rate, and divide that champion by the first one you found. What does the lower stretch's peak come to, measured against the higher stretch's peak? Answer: 0.95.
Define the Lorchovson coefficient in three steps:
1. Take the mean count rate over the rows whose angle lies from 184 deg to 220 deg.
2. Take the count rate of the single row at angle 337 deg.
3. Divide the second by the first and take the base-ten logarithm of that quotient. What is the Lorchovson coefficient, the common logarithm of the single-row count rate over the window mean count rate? -0.012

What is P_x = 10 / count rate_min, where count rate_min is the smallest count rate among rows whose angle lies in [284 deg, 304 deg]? 10.3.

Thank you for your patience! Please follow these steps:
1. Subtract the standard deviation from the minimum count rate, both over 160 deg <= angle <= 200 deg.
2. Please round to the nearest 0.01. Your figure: 0.97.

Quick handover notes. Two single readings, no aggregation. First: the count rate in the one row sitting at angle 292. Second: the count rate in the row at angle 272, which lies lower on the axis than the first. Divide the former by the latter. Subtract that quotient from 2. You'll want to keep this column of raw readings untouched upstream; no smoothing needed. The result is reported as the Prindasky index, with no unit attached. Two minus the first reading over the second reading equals 1.01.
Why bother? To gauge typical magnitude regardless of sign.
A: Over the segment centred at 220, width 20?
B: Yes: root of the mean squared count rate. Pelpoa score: 1.02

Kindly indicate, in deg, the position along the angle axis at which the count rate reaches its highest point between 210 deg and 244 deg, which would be 212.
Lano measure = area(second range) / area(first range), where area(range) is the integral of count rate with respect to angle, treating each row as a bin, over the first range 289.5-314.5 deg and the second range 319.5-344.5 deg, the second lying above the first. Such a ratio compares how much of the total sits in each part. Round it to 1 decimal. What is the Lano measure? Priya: 1.0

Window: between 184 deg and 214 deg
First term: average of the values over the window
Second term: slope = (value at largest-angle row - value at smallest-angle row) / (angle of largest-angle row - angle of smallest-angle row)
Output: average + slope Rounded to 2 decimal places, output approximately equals 1.04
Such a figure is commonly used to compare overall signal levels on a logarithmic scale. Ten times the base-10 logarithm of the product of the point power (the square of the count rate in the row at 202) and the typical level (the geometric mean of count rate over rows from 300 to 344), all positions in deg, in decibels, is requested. 0.54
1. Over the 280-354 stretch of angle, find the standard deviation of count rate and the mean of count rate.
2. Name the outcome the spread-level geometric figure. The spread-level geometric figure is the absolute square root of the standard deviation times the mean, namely 0.22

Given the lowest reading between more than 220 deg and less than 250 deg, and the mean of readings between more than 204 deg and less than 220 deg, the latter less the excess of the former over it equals 1.14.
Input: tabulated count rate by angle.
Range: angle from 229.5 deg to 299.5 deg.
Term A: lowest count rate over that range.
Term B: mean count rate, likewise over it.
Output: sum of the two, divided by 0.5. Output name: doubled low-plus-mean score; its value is 3.92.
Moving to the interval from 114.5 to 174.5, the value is 3.99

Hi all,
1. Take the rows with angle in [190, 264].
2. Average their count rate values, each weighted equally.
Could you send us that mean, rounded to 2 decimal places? 1.02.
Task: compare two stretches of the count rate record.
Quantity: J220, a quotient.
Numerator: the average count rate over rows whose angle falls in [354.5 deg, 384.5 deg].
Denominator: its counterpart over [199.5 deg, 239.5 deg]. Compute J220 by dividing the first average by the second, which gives 1.09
